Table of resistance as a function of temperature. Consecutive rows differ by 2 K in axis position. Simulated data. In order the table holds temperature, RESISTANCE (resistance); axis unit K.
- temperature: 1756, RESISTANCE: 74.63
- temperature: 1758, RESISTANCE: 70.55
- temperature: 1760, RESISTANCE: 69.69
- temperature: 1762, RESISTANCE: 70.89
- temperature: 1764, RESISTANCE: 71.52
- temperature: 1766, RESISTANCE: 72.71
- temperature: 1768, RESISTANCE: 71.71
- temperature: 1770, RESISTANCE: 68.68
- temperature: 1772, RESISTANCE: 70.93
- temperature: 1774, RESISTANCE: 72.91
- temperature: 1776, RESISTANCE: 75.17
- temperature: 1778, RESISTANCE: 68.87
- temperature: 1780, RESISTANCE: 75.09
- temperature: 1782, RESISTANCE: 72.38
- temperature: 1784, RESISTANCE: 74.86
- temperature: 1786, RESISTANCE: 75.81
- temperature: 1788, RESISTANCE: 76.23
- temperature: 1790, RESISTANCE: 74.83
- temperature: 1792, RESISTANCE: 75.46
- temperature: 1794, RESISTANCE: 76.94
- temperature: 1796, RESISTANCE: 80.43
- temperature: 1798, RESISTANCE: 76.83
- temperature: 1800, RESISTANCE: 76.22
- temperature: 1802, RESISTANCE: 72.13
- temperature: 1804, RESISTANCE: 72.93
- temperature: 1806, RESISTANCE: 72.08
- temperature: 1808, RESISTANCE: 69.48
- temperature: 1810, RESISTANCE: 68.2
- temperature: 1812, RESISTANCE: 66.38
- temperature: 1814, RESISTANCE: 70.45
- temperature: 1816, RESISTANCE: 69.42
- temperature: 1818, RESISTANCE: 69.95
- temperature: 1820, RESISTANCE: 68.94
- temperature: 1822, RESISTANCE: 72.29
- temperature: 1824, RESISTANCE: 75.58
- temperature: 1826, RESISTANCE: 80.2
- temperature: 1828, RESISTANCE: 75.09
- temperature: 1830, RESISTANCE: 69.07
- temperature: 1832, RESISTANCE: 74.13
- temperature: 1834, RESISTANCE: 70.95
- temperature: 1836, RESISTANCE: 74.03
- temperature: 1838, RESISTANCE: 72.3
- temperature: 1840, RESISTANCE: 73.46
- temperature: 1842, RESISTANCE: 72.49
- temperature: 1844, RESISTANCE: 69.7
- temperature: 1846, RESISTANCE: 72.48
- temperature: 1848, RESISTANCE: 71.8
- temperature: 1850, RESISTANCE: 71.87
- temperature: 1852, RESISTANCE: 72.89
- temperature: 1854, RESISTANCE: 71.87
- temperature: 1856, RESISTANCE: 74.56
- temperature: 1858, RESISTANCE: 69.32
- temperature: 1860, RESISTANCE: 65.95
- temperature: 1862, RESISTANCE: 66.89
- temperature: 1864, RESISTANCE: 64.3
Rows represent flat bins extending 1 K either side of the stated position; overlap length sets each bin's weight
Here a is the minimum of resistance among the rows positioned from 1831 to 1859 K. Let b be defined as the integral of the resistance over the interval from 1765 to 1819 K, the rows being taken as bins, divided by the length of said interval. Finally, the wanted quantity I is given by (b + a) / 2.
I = 71.1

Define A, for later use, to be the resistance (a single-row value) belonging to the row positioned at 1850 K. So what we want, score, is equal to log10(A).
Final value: 1.857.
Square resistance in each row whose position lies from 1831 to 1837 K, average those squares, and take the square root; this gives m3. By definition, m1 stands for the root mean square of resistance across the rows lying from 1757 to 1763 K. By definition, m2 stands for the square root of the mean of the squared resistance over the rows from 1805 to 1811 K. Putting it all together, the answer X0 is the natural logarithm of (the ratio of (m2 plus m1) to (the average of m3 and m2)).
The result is 0.674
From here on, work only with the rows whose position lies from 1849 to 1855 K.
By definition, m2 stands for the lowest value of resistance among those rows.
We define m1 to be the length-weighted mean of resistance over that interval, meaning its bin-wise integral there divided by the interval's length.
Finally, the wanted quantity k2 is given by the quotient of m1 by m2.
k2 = 1.00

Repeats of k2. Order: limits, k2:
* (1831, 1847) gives 1.04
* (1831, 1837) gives 1.03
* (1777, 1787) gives 1.07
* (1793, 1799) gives 1.02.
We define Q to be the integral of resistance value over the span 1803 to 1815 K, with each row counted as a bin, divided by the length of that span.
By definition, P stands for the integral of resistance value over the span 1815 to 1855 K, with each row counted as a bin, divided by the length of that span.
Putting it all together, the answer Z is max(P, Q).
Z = 72.4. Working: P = 72.4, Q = 69.9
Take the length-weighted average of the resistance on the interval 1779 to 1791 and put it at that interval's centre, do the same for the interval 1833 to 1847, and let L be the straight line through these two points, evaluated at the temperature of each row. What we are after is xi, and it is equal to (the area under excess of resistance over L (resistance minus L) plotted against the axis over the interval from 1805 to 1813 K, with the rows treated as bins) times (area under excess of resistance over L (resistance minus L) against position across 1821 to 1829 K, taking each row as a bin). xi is -855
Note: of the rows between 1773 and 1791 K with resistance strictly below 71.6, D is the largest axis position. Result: 1778 K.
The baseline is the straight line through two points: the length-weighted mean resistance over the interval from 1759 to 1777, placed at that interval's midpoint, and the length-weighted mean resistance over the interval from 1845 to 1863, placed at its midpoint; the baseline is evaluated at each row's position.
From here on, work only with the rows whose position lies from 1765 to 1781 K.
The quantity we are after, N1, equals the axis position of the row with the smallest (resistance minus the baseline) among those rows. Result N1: 1770 K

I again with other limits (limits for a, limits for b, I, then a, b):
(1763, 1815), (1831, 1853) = 69.4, 66.38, 72.4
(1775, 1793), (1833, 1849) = 70.5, 68.87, 72.2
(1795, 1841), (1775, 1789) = 70.2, 66.38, 74.1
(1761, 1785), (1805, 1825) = 69.5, 68.68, 70.3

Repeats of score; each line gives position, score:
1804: 1.863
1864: 1.808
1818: 1.845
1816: 1.841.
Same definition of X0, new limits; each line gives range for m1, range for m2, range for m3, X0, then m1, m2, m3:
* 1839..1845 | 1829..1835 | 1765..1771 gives 0.699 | 72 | 71.4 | 71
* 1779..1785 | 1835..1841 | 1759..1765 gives 0.717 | 74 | 73.3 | 71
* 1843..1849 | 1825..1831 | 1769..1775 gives 0.696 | 71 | 74.9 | 71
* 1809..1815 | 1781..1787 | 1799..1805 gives 0.656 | 68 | 74.4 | 74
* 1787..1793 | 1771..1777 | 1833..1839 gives 0.714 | 76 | 73.0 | 72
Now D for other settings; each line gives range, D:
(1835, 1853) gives 1844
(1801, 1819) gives 1818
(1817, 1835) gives 1834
